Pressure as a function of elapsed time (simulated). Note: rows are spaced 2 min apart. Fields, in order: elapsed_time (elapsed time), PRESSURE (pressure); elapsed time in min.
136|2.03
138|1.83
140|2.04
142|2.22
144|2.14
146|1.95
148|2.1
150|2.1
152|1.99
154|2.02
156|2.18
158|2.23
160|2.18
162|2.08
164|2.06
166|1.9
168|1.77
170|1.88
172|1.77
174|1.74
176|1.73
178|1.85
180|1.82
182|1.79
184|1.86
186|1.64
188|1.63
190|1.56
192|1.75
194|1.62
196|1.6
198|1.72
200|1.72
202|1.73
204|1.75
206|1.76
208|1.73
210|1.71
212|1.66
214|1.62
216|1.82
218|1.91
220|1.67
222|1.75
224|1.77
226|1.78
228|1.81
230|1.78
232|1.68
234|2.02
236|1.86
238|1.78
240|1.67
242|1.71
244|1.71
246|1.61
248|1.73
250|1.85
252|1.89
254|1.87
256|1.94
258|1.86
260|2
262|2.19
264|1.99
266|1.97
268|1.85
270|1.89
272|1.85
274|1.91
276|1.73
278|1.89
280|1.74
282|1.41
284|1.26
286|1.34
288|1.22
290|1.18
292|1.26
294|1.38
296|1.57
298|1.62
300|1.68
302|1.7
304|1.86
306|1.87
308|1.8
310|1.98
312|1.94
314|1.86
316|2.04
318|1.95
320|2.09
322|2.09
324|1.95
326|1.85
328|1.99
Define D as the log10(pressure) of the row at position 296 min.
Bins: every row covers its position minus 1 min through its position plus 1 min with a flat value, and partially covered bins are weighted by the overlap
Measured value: 0.196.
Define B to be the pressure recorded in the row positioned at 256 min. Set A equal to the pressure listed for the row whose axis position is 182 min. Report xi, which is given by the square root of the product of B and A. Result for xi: 1.86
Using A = 1.79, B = 1.94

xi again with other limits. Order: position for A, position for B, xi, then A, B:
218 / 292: 1.55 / 1.91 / 1.26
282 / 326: 1.62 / 1.41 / 1.85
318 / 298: 1.78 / 1.95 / 1.62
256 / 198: 1.83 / 1.94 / 1.72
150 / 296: 1.82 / 2.1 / 1.57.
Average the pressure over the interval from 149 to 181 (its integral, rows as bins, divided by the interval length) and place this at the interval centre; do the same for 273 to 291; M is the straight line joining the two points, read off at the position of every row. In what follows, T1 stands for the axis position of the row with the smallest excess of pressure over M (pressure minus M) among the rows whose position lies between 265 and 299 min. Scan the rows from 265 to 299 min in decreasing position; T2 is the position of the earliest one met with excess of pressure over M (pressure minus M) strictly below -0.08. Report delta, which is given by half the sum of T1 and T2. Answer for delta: 292 min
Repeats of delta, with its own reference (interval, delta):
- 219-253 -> 220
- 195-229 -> 208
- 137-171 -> 153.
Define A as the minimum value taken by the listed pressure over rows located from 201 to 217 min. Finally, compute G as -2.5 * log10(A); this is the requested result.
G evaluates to -0.52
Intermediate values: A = 1.62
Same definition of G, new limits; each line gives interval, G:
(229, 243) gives -0.56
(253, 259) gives -0.67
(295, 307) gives -0.49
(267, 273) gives -0.67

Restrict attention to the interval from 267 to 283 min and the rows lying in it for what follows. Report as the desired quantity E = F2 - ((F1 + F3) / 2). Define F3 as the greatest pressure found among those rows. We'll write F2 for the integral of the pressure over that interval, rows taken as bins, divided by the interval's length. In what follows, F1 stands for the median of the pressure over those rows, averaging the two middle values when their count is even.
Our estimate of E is -0.10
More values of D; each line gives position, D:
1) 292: 0.100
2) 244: 0.233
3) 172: 0.248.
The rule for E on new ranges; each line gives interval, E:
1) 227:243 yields -0.11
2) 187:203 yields -0.05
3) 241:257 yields -0.08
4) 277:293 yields -0.18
